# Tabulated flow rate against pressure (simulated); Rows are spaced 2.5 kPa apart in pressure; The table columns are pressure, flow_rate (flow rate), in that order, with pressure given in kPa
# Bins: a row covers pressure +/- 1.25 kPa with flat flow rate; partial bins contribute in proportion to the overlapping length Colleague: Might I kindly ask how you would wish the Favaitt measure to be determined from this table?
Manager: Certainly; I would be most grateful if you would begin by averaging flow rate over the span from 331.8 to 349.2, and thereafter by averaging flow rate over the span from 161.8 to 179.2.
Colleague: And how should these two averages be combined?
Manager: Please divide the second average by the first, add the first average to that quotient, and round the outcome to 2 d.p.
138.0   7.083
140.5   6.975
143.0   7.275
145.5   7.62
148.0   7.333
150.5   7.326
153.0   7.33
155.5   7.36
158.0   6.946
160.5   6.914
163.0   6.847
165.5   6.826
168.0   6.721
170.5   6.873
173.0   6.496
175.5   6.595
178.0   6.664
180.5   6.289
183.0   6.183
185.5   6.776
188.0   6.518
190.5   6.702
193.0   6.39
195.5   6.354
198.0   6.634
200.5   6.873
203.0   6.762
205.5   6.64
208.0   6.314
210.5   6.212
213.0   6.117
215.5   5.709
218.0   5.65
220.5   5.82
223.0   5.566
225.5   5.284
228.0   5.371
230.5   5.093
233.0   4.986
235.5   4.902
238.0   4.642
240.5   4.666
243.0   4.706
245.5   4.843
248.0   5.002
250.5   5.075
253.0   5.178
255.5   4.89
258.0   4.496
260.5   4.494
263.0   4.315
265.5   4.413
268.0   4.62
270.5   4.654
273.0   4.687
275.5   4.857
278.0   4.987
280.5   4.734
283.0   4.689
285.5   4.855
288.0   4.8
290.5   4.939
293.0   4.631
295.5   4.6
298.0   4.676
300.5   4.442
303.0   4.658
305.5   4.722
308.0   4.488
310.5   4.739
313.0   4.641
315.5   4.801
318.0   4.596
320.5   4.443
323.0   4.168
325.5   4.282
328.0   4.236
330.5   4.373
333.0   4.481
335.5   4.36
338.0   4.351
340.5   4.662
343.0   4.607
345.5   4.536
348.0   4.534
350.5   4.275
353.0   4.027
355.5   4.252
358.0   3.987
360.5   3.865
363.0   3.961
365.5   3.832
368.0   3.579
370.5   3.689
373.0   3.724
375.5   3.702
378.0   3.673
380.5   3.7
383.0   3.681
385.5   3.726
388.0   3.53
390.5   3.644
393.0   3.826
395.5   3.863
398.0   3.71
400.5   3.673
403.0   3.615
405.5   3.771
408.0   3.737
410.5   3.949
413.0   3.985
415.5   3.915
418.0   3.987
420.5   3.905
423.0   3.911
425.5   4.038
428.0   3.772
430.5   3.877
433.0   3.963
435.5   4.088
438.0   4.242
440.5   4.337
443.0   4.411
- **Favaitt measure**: 6.00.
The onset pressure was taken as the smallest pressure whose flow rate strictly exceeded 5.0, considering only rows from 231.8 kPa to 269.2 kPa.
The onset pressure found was 248.0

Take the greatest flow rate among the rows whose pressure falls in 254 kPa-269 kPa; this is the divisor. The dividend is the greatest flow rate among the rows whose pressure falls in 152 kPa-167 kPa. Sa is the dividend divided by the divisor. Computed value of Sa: 1.5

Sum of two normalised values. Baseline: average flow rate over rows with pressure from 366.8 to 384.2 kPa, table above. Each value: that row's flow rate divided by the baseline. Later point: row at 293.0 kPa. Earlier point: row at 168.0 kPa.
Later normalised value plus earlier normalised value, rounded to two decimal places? 3.09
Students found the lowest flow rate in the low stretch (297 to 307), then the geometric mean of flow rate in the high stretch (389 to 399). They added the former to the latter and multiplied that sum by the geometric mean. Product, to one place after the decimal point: 30.8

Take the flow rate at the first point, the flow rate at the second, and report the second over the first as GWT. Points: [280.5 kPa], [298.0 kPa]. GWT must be 0.99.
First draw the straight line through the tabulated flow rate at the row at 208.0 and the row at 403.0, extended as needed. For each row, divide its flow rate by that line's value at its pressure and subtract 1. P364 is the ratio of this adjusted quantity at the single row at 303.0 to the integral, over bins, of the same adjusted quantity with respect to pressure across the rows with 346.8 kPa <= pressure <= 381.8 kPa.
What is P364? 0.034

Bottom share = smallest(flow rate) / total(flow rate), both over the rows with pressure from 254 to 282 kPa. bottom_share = 0.084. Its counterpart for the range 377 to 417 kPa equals 0.059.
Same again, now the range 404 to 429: 0.096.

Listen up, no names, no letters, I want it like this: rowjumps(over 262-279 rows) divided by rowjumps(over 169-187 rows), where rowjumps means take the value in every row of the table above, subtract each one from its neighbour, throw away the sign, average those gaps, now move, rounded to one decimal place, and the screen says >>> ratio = 0.4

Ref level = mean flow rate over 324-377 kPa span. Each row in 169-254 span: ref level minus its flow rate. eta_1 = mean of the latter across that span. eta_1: -1.7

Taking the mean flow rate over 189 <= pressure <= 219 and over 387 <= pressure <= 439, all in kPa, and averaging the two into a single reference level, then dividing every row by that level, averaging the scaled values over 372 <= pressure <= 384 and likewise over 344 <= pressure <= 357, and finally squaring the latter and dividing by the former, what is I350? 0.99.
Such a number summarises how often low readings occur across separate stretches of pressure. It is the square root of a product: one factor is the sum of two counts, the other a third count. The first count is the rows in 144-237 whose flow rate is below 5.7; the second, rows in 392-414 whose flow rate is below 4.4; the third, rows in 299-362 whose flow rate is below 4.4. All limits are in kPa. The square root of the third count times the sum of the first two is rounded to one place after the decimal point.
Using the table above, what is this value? 13.3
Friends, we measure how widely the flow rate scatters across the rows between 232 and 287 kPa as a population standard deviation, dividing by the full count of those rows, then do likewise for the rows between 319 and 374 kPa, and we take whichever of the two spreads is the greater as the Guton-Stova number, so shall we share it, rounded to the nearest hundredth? 0.31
